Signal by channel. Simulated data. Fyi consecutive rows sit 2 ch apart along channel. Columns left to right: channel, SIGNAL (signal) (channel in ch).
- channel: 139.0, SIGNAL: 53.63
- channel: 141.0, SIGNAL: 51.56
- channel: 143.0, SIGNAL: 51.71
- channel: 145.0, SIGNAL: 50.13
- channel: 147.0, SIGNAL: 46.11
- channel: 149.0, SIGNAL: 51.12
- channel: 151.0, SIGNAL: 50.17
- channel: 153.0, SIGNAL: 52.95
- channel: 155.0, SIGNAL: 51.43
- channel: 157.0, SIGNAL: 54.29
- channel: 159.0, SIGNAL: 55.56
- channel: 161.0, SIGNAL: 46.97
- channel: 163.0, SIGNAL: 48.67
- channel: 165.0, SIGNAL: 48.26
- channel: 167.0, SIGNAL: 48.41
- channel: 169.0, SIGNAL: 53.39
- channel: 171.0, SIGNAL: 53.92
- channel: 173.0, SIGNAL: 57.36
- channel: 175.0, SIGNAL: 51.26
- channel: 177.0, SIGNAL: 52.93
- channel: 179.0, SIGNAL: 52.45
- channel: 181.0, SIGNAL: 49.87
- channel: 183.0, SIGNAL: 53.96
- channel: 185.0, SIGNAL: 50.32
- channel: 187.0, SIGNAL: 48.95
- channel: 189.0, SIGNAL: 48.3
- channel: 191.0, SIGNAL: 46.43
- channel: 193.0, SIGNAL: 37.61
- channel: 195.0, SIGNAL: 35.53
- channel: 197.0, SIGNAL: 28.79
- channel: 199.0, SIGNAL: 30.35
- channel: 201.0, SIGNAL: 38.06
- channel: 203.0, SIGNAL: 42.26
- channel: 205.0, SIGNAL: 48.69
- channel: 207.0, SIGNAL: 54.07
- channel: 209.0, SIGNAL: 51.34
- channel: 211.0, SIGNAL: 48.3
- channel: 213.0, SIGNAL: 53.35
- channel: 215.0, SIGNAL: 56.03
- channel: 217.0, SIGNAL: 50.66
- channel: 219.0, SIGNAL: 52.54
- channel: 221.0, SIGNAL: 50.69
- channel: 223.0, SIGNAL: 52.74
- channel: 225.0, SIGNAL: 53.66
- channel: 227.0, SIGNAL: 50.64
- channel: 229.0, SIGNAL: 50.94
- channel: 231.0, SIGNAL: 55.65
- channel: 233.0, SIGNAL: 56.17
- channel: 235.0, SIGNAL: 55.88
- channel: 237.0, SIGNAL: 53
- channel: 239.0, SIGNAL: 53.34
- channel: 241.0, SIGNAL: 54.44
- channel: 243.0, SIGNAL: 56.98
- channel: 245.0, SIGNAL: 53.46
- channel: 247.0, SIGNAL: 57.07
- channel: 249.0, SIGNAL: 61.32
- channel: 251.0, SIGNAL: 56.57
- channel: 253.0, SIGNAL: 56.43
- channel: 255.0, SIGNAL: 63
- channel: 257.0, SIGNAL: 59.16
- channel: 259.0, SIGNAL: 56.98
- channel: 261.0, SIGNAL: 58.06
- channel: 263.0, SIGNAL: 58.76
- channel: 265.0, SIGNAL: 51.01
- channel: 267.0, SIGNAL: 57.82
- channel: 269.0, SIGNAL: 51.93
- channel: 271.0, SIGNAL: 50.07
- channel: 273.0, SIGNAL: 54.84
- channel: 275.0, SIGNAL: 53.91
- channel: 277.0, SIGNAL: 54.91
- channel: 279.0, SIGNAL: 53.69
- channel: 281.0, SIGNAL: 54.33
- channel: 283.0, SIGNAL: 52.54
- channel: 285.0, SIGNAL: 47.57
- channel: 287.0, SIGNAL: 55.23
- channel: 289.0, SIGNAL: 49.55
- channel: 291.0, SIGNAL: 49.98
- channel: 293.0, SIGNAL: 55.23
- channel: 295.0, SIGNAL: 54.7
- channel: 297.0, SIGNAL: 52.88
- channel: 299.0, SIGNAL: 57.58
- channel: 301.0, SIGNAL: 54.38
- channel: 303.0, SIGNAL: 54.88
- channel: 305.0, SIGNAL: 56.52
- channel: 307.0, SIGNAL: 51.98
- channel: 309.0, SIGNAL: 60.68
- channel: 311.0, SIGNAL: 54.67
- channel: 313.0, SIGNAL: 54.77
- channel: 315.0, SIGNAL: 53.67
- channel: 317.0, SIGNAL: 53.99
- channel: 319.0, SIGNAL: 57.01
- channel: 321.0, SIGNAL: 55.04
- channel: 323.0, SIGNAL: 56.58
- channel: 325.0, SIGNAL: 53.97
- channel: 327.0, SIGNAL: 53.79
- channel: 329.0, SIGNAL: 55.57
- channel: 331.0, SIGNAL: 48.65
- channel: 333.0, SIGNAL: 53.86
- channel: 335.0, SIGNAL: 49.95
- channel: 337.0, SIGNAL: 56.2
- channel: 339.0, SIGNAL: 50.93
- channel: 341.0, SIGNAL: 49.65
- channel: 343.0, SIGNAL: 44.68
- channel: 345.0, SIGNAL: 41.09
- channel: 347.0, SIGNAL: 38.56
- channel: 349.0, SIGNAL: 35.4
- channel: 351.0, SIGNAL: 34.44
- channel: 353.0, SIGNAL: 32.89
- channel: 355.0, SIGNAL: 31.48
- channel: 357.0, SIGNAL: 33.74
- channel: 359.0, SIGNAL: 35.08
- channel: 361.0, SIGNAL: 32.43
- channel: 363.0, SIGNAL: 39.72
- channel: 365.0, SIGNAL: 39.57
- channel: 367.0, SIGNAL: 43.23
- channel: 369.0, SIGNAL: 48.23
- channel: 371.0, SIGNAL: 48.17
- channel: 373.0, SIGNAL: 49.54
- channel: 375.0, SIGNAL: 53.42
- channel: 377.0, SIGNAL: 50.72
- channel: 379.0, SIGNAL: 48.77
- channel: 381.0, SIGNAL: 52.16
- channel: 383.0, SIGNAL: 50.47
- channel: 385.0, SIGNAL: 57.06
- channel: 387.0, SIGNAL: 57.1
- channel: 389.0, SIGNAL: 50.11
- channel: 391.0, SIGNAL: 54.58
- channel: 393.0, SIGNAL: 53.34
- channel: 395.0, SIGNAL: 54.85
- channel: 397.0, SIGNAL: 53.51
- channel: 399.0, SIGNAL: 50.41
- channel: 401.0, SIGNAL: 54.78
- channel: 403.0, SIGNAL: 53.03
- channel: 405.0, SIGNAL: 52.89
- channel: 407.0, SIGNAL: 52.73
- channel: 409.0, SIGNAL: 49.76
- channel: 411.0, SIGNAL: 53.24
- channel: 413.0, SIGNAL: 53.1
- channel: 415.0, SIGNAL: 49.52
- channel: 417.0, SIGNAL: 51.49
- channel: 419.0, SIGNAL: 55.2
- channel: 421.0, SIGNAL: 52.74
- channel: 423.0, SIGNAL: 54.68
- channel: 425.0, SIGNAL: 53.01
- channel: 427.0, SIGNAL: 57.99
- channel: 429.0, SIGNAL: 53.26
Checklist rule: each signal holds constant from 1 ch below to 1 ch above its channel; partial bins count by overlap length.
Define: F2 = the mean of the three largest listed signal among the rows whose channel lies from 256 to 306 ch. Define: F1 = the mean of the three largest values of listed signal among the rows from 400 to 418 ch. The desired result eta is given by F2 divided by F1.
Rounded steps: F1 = 53.7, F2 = 58.7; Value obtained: 1.09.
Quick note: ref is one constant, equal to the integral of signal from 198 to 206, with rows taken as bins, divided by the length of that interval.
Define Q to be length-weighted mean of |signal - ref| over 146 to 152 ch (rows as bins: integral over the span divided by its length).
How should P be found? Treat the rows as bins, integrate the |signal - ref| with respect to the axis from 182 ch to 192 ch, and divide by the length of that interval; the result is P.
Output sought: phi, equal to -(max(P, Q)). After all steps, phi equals -10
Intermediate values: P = 9.8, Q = 9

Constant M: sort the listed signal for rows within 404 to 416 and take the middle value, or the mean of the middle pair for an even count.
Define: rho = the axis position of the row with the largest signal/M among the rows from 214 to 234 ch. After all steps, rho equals 233.0 ch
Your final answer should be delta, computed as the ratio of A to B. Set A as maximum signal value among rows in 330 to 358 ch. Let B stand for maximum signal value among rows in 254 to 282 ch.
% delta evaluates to 0.89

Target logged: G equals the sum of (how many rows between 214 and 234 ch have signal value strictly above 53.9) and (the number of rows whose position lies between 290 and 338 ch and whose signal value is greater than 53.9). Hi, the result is 19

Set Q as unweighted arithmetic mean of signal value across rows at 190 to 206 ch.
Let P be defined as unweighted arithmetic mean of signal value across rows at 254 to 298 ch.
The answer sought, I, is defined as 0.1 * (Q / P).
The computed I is 0.071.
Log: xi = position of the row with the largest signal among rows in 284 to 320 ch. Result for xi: 309.0 ch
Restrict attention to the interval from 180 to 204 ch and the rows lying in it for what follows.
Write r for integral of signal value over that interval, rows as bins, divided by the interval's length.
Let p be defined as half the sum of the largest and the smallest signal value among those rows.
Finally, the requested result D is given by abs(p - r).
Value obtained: 1.16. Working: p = 41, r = 43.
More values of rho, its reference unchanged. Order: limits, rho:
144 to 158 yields 157.0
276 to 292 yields 287.0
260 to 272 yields 263.0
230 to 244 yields 243.0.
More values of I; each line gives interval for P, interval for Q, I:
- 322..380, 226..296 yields 0.121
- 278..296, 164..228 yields 0.092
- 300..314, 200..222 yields 0.090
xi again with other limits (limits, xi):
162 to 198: 173.0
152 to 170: 159.0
